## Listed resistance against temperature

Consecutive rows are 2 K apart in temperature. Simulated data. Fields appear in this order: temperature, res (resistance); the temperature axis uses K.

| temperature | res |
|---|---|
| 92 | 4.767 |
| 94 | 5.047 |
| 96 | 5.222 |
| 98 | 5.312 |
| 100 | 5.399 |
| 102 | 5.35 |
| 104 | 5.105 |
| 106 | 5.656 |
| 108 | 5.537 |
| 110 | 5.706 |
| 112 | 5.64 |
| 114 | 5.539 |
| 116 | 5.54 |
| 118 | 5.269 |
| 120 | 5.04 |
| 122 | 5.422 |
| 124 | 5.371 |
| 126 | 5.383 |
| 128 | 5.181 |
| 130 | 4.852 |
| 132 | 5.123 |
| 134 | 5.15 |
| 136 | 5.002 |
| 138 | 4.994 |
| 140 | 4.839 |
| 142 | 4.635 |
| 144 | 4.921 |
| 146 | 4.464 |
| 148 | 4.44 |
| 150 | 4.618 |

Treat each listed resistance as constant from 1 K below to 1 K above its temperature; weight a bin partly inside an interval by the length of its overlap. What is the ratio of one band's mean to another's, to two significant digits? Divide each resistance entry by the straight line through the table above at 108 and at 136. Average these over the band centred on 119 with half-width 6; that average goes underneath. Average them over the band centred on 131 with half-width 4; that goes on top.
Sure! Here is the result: 0.99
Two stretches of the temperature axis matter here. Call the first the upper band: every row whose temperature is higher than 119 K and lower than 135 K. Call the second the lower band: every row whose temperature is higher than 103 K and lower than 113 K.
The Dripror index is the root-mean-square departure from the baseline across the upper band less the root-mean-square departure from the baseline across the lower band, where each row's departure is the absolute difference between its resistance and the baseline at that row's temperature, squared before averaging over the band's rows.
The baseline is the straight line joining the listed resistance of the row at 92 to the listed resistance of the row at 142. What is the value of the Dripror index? -0.3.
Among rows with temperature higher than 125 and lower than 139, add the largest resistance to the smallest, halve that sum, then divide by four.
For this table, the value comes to 1.28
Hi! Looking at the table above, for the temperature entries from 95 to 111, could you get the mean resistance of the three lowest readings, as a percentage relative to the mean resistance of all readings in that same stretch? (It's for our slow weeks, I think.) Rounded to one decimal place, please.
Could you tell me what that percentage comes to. 96.3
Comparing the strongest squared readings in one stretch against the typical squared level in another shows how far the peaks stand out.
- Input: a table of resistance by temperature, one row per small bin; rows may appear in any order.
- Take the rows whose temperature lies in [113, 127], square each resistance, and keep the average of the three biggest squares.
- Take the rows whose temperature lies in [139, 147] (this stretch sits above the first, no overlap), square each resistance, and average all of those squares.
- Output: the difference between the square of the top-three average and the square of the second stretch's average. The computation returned 420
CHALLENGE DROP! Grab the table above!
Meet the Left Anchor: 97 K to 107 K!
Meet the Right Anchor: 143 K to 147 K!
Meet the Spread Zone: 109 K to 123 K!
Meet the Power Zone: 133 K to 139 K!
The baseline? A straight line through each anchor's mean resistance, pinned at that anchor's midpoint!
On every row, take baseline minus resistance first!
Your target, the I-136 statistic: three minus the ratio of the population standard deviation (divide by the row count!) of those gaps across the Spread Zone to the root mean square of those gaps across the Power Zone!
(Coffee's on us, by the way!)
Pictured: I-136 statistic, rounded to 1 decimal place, 2.2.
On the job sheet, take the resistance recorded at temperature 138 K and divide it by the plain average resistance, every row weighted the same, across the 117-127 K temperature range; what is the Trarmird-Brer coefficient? 0.94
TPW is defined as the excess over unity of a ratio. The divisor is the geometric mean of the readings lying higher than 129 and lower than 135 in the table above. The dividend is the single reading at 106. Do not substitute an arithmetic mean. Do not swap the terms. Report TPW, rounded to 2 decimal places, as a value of 0.12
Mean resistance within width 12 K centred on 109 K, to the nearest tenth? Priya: 5.5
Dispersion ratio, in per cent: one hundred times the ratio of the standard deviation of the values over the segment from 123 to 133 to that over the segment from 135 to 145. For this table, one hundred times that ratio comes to 144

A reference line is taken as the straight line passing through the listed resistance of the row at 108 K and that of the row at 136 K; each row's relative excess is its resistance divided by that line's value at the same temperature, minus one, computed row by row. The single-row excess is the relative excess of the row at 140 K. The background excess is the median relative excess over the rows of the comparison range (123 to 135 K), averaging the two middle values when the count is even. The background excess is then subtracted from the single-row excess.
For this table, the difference -0.03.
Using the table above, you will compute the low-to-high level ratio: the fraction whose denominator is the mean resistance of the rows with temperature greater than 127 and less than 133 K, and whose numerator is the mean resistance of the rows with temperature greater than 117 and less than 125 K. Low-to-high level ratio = 1.04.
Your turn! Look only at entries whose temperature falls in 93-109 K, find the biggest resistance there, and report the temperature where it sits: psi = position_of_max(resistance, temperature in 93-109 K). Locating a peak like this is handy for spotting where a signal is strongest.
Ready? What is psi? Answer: 106 K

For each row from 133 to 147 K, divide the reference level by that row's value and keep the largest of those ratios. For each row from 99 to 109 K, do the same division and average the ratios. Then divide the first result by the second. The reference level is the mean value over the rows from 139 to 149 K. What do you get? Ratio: 1.21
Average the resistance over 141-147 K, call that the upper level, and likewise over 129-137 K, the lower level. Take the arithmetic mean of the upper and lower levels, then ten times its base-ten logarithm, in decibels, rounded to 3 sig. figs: 6.86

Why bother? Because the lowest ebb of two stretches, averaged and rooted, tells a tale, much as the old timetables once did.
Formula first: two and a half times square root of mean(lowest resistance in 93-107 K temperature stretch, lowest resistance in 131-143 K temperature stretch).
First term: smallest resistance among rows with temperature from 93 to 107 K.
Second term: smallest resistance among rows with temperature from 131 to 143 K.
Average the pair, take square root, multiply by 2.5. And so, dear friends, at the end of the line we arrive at 5.50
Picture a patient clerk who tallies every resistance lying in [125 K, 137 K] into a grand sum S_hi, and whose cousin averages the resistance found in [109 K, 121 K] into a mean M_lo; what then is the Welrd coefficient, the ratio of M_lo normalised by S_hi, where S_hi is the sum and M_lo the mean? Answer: 0.178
